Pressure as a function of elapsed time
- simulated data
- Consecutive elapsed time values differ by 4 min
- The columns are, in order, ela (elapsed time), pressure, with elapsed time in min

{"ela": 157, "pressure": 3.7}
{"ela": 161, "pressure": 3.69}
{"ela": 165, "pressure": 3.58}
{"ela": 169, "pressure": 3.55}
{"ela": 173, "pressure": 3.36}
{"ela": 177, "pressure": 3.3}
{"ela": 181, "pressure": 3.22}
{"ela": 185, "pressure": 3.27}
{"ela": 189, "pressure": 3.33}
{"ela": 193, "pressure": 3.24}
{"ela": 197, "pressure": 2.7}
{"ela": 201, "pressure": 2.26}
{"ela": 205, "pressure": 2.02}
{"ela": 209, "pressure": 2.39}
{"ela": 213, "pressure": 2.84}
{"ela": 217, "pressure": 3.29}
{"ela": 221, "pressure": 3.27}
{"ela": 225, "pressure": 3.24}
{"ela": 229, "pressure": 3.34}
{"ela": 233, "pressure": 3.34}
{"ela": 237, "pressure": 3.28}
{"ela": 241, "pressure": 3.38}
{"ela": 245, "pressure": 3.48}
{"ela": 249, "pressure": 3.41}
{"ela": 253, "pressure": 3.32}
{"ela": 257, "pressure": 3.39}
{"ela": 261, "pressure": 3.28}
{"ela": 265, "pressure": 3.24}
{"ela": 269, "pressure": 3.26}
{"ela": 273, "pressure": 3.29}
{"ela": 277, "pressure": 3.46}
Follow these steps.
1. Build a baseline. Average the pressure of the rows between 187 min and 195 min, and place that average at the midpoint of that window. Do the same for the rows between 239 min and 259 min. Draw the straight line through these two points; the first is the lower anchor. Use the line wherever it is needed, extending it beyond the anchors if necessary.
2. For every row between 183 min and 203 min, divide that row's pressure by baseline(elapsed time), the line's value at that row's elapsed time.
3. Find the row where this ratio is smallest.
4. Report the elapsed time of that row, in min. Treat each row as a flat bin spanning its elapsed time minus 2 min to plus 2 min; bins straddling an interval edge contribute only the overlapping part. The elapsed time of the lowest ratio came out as 201 min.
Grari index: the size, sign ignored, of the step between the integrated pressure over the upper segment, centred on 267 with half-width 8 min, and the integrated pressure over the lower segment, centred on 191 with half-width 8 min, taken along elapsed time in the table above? 2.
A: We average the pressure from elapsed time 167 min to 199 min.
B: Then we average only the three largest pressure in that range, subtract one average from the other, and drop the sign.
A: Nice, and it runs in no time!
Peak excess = 0.17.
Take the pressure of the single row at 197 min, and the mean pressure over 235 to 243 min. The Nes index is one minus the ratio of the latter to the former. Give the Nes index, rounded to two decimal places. -0.23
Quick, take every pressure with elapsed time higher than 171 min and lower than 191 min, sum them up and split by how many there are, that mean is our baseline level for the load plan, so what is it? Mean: 3.30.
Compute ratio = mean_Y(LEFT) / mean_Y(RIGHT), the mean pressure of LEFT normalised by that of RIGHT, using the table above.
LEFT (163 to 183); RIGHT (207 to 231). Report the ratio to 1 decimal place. 1.1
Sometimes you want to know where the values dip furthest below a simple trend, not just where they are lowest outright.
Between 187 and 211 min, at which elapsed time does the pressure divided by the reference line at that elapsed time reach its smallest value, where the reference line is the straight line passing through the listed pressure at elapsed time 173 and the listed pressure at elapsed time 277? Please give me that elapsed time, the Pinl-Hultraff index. 205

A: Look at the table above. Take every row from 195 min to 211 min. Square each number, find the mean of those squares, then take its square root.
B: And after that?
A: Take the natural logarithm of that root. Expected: 0.86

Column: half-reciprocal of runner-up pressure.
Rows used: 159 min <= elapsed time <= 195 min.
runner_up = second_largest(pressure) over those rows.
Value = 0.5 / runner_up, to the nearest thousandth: 0.140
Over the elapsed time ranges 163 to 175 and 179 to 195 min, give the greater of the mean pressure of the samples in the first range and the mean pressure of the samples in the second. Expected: 3.50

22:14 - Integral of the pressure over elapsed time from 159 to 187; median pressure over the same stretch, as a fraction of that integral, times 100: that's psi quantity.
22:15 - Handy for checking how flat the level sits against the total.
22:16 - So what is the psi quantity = 3.5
